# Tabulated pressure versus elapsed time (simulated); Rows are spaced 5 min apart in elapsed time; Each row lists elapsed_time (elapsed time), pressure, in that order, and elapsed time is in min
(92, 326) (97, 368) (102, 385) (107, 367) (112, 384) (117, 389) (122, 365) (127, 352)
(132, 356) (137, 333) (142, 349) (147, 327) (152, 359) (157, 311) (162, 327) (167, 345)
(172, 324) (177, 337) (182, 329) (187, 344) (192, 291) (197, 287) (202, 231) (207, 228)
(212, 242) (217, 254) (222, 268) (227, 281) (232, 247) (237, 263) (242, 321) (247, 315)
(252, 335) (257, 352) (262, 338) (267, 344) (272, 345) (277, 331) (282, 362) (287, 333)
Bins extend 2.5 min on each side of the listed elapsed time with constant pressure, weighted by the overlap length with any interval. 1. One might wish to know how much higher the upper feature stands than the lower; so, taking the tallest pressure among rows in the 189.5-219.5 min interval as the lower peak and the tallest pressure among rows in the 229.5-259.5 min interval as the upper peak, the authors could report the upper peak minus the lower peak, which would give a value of 61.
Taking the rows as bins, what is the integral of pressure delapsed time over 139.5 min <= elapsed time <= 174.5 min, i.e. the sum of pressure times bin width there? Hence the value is 11710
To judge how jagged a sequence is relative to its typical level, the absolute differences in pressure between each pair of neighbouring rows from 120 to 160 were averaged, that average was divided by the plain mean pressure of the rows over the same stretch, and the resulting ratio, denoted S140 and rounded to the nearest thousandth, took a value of 0.066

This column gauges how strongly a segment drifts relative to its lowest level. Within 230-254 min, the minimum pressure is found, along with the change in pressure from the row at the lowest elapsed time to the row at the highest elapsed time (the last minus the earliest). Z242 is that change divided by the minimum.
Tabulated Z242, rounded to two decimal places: 0.36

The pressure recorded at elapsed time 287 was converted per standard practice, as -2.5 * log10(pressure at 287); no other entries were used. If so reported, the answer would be -6.31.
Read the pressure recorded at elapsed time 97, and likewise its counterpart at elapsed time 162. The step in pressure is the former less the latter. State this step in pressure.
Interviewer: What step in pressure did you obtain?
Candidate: 41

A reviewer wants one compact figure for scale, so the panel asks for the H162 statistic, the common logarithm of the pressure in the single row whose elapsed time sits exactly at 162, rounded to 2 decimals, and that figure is 2.51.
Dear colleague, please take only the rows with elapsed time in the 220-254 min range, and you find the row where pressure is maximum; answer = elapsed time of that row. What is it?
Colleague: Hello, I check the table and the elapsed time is 252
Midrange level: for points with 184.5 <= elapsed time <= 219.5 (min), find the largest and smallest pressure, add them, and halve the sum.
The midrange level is 286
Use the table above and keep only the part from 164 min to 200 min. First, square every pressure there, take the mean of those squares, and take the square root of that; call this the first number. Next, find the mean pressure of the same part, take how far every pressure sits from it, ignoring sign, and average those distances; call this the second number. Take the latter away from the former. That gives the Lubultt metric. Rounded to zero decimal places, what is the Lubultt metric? 304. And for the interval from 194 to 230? 237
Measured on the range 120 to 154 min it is 338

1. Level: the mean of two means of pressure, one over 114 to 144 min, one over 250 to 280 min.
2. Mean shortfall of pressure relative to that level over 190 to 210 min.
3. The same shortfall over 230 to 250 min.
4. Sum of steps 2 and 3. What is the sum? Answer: 152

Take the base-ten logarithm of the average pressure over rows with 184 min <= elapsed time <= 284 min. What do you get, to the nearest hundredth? 2.48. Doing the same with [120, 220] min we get 2.50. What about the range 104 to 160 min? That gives 2.55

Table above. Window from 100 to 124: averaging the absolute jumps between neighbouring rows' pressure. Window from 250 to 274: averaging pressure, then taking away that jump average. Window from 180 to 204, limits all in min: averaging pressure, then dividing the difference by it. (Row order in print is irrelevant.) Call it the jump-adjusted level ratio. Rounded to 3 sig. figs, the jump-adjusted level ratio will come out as 1.10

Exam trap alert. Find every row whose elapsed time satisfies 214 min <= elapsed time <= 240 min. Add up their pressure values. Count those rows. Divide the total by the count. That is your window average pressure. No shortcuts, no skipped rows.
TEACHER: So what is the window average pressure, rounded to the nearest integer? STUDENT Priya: 263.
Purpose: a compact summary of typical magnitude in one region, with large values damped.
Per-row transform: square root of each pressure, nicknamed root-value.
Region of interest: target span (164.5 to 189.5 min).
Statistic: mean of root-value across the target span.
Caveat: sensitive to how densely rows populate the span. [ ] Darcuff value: 18.3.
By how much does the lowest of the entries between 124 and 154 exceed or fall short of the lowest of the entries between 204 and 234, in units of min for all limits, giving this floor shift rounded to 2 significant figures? 99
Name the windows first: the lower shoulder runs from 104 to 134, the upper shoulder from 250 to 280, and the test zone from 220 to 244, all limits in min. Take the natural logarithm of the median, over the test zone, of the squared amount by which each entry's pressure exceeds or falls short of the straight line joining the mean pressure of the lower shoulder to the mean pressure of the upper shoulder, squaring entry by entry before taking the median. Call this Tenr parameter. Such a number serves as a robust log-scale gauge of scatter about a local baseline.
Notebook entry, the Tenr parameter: 8.8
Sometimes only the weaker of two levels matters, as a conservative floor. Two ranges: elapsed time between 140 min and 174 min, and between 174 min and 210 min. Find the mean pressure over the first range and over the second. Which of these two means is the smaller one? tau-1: 292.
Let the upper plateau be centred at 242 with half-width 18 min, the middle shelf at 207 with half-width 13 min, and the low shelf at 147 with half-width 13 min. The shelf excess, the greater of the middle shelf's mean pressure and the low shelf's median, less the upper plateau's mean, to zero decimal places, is 31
